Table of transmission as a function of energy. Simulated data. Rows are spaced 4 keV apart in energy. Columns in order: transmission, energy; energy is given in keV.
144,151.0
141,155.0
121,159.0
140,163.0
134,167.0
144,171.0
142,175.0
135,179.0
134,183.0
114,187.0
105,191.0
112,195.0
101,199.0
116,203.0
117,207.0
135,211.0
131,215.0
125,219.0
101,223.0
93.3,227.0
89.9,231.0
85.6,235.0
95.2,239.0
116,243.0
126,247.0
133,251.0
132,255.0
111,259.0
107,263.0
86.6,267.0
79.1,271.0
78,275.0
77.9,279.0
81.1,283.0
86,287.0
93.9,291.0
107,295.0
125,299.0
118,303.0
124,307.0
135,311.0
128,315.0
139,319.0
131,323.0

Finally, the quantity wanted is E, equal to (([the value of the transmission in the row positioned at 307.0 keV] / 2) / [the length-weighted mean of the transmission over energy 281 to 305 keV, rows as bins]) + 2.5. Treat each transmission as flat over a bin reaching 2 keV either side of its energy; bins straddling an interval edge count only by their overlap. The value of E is 3.11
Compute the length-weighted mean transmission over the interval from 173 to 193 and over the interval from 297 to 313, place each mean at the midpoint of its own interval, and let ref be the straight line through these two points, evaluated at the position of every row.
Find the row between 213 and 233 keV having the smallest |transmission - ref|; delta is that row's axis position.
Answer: 219.0 keV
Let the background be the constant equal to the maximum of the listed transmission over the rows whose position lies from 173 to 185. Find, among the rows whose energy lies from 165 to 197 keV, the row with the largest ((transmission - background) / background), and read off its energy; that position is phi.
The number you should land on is 171.0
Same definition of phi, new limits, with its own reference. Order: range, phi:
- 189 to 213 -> 211.0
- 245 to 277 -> 251.0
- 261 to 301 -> 299.0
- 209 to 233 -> 211.0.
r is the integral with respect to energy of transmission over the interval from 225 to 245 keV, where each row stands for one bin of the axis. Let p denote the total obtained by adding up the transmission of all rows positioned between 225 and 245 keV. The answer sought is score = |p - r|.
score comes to 1440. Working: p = 480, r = 1920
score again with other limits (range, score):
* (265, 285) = 1208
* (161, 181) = 2085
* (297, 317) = 1890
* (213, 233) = 1621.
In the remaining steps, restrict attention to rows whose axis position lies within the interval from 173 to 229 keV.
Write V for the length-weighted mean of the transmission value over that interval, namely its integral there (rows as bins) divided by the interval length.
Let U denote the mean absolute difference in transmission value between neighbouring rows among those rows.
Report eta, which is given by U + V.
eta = 129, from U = 10.1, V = 119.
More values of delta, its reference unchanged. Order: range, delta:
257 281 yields 259.0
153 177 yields 159.0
